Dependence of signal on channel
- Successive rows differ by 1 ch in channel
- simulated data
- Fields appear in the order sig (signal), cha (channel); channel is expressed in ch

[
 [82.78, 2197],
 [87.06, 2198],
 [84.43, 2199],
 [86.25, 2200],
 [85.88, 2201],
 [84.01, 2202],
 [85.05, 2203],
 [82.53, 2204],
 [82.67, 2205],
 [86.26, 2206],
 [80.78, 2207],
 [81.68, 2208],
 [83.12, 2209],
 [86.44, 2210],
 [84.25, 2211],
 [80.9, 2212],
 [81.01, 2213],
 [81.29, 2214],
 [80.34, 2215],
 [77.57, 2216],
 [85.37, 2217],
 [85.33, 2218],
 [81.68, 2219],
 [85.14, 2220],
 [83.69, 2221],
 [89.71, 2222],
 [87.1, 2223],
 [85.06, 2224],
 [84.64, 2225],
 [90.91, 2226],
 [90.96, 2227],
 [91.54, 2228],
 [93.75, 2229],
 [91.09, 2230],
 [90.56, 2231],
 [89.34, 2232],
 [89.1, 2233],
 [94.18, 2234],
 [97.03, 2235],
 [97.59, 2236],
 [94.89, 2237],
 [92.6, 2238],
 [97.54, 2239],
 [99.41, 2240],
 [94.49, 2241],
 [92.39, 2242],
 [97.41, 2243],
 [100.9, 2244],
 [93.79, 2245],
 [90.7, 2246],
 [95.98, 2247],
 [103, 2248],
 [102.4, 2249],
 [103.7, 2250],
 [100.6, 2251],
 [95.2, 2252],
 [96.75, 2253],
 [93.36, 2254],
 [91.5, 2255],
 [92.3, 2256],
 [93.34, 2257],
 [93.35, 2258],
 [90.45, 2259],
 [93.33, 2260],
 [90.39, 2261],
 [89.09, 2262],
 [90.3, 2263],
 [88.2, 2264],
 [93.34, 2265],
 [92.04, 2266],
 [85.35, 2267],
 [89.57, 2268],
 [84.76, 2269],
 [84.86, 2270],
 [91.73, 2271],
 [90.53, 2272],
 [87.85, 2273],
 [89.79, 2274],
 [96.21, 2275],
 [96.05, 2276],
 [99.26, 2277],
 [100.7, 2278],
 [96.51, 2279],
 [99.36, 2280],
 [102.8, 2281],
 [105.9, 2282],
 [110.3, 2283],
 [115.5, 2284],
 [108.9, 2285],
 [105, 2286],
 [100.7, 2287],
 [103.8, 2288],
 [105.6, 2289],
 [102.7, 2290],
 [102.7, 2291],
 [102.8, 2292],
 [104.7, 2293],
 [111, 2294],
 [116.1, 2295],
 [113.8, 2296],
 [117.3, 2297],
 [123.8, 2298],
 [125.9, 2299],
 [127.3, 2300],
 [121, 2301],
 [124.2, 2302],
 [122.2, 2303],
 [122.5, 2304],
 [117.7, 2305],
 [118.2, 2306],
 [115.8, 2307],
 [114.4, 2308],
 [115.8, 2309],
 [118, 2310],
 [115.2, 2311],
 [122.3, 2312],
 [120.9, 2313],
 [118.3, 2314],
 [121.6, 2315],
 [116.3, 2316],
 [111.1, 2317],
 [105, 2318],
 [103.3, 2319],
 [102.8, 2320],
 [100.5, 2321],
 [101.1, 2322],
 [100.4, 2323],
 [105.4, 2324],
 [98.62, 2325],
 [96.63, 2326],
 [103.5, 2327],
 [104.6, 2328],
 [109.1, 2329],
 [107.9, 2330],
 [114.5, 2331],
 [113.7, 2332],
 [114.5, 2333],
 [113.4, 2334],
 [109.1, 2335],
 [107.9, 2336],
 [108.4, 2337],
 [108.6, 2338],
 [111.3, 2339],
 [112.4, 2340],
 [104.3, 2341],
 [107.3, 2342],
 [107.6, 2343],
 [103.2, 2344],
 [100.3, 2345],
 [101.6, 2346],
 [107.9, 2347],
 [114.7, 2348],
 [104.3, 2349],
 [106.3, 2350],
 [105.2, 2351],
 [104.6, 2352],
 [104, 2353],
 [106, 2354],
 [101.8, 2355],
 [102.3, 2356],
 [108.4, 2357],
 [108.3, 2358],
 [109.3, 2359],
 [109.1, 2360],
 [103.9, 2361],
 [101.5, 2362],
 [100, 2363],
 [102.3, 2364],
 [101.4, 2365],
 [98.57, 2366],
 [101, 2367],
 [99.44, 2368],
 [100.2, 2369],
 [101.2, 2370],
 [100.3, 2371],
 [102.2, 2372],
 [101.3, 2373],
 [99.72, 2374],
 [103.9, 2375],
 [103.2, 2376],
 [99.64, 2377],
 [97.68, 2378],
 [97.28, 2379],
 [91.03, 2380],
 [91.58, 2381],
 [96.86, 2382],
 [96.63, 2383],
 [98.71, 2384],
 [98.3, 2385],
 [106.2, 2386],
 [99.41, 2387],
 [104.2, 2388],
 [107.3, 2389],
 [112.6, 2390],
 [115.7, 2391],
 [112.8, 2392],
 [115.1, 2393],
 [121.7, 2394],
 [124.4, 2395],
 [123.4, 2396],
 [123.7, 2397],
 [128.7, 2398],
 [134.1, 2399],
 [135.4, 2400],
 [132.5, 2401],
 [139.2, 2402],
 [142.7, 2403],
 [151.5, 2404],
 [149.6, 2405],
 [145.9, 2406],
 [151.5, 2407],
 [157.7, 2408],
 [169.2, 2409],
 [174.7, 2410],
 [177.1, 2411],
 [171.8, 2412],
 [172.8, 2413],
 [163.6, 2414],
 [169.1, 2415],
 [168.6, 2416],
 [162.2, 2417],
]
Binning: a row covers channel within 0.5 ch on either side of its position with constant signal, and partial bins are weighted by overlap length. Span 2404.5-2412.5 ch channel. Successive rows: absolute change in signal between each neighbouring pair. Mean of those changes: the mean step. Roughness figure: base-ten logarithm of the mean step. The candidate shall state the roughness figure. 0.76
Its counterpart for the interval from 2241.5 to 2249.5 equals 0.65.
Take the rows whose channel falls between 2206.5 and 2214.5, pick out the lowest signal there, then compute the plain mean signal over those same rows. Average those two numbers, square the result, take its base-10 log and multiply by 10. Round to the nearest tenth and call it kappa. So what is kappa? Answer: 38.2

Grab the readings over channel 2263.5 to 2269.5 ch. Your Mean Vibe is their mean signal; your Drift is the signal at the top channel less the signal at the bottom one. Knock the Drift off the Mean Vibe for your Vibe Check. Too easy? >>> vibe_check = 92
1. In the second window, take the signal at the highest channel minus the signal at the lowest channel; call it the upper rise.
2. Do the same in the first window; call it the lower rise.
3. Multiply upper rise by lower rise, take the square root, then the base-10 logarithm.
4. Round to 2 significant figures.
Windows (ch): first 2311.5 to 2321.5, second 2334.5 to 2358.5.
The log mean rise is 0.62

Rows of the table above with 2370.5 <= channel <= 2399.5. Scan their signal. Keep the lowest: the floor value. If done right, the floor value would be 91.03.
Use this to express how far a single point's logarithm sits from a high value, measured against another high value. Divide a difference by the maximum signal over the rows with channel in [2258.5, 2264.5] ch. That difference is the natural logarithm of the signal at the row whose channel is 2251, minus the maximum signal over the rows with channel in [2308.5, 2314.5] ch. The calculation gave -1.26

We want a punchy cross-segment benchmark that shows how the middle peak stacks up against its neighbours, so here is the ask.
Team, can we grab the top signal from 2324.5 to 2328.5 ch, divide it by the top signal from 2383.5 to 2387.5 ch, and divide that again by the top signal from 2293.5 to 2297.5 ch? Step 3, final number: 0.0084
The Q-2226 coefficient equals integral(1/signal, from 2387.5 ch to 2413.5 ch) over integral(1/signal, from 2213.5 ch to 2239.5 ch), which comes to 0.66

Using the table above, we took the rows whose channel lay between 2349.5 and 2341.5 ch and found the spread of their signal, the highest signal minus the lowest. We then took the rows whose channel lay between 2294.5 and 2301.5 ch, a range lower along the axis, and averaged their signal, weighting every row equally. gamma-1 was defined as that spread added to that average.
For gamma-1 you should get 135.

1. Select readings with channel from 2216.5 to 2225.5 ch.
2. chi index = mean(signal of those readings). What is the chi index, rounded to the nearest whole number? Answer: 85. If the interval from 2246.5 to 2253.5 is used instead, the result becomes 100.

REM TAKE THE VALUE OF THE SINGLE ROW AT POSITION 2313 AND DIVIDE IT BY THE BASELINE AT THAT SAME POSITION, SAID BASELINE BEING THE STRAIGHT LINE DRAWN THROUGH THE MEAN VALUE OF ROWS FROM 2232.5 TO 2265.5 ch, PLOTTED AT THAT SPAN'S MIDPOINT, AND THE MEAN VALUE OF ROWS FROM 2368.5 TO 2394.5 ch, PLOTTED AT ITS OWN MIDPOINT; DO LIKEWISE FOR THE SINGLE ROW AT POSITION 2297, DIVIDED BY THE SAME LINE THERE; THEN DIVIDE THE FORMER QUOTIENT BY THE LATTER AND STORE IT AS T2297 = 1.02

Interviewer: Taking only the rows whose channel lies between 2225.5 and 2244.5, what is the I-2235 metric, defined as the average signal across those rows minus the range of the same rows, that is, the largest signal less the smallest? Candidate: 82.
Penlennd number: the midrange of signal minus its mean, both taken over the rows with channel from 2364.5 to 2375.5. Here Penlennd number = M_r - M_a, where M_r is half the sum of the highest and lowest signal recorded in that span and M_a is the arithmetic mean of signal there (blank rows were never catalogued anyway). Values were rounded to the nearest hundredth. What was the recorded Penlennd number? 0.40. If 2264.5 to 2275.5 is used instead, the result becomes 0.85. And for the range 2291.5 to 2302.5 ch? -2.03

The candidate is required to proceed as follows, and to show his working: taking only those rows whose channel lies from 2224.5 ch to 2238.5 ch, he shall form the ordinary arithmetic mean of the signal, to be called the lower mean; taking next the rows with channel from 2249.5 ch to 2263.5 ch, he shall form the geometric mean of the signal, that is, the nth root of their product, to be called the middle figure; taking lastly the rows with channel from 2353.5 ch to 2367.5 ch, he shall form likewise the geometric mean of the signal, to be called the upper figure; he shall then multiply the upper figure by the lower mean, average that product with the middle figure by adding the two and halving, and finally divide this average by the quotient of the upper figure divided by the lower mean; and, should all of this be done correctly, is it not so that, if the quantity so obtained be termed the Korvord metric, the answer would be 4275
